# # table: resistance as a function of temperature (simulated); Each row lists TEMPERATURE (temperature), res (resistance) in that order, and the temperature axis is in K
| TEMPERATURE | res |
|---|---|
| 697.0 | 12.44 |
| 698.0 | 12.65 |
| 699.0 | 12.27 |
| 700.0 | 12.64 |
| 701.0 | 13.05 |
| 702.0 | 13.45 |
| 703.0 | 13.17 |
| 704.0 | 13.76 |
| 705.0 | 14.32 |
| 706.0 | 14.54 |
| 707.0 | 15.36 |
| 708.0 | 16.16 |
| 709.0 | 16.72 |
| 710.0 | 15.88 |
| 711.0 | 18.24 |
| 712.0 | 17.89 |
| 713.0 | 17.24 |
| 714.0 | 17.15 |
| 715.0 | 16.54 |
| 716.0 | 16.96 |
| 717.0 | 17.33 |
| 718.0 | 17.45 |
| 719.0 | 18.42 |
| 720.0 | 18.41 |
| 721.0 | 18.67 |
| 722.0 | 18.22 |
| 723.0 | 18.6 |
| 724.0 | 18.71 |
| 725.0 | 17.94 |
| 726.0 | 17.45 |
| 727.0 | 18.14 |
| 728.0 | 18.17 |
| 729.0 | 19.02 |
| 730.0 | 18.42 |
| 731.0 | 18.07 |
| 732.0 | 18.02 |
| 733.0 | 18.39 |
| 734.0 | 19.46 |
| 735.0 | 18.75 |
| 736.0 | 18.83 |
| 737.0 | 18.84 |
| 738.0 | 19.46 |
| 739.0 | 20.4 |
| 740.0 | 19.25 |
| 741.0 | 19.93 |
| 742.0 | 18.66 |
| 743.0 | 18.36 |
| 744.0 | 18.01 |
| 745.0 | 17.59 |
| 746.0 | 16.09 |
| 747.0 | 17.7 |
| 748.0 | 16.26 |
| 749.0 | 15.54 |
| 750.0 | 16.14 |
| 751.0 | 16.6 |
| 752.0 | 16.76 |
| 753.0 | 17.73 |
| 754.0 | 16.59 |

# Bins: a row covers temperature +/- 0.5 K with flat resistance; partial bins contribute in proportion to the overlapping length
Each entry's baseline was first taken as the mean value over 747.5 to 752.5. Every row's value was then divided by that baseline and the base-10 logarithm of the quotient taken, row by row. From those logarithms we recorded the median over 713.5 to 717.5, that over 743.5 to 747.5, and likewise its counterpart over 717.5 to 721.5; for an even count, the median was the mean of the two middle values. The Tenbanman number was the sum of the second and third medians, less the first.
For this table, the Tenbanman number 0.069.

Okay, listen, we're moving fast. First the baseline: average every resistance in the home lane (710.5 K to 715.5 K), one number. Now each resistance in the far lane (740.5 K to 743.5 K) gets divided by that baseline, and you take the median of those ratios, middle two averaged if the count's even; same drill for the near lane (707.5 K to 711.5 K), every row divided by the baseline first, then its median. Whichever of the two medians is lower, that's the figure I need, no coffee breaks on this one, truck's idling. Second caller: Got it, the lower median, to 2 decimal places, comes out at 0.94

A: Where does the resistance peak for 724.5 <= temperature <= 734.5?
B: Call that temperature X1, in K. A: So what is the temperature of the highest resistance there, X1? 734.0 K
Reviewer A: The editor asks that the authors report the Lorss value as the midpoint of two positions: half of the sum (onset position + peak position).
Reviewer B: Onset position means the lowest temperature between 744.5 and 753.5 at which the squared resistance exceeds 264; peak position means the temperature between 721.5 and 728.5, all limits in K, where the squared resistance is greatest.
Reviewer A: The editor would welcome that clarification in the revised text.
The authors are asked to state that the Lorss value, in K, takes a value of 734.5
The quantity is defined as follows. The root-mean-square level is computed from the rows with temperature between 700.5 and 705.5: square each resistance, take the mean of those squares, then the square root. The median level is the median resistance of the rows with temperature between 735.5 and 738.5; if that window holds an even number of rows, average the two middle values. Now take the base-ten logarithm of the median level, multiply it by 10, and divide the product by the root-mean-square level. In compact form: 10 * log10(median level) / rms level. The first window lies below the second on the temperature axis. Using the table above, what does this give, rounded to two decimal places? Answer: 0.94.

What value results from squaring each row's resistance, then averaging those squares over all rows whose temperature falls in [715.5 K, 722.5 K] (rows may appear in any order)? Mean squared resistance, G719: 322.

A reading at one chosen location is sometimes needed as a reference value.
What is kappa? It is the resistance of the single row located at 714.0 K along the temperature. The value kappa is 17.15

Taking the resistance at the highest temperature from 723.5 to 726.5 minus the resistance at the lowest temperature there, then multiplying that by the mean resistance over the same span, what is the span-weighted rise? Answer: -23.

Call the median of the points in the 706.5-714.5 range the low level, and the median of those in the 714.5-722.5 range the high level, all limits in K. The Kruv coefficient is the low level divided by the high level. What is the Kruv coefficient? 0.95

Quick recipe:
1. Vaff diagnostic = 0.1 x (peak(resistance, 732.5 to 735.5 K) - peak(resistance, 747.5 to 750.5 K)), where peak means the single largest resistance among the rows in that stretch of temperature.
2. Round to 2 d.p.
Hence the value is 0.32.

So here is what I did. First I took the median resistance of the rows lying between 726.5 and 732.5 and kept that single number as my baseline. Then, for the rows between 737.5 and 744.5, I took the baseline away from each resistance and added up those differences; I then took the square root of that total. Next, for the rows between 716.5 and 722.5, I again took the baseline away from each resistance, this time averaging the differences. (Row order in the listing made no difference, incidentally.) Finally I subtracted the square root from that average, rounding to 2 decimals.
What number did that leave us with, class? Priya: -2.71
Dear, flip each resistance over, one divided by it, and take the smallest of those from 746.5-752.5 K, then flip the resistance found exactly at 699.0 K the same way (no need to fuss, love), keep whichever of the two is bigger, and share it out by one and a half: 0.054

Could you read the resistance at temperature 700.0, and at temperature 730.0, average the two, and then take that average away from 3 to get -12.5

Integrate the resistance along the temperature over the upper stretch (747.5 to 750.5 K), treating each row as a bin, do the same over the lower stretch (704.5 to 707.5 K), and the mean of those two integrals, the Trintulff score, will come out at 46.1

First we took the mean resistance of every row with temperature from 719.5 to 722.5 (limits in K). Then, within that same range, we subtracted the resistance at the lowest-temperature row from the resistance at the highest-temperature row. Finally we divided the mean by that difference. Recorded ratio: -97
